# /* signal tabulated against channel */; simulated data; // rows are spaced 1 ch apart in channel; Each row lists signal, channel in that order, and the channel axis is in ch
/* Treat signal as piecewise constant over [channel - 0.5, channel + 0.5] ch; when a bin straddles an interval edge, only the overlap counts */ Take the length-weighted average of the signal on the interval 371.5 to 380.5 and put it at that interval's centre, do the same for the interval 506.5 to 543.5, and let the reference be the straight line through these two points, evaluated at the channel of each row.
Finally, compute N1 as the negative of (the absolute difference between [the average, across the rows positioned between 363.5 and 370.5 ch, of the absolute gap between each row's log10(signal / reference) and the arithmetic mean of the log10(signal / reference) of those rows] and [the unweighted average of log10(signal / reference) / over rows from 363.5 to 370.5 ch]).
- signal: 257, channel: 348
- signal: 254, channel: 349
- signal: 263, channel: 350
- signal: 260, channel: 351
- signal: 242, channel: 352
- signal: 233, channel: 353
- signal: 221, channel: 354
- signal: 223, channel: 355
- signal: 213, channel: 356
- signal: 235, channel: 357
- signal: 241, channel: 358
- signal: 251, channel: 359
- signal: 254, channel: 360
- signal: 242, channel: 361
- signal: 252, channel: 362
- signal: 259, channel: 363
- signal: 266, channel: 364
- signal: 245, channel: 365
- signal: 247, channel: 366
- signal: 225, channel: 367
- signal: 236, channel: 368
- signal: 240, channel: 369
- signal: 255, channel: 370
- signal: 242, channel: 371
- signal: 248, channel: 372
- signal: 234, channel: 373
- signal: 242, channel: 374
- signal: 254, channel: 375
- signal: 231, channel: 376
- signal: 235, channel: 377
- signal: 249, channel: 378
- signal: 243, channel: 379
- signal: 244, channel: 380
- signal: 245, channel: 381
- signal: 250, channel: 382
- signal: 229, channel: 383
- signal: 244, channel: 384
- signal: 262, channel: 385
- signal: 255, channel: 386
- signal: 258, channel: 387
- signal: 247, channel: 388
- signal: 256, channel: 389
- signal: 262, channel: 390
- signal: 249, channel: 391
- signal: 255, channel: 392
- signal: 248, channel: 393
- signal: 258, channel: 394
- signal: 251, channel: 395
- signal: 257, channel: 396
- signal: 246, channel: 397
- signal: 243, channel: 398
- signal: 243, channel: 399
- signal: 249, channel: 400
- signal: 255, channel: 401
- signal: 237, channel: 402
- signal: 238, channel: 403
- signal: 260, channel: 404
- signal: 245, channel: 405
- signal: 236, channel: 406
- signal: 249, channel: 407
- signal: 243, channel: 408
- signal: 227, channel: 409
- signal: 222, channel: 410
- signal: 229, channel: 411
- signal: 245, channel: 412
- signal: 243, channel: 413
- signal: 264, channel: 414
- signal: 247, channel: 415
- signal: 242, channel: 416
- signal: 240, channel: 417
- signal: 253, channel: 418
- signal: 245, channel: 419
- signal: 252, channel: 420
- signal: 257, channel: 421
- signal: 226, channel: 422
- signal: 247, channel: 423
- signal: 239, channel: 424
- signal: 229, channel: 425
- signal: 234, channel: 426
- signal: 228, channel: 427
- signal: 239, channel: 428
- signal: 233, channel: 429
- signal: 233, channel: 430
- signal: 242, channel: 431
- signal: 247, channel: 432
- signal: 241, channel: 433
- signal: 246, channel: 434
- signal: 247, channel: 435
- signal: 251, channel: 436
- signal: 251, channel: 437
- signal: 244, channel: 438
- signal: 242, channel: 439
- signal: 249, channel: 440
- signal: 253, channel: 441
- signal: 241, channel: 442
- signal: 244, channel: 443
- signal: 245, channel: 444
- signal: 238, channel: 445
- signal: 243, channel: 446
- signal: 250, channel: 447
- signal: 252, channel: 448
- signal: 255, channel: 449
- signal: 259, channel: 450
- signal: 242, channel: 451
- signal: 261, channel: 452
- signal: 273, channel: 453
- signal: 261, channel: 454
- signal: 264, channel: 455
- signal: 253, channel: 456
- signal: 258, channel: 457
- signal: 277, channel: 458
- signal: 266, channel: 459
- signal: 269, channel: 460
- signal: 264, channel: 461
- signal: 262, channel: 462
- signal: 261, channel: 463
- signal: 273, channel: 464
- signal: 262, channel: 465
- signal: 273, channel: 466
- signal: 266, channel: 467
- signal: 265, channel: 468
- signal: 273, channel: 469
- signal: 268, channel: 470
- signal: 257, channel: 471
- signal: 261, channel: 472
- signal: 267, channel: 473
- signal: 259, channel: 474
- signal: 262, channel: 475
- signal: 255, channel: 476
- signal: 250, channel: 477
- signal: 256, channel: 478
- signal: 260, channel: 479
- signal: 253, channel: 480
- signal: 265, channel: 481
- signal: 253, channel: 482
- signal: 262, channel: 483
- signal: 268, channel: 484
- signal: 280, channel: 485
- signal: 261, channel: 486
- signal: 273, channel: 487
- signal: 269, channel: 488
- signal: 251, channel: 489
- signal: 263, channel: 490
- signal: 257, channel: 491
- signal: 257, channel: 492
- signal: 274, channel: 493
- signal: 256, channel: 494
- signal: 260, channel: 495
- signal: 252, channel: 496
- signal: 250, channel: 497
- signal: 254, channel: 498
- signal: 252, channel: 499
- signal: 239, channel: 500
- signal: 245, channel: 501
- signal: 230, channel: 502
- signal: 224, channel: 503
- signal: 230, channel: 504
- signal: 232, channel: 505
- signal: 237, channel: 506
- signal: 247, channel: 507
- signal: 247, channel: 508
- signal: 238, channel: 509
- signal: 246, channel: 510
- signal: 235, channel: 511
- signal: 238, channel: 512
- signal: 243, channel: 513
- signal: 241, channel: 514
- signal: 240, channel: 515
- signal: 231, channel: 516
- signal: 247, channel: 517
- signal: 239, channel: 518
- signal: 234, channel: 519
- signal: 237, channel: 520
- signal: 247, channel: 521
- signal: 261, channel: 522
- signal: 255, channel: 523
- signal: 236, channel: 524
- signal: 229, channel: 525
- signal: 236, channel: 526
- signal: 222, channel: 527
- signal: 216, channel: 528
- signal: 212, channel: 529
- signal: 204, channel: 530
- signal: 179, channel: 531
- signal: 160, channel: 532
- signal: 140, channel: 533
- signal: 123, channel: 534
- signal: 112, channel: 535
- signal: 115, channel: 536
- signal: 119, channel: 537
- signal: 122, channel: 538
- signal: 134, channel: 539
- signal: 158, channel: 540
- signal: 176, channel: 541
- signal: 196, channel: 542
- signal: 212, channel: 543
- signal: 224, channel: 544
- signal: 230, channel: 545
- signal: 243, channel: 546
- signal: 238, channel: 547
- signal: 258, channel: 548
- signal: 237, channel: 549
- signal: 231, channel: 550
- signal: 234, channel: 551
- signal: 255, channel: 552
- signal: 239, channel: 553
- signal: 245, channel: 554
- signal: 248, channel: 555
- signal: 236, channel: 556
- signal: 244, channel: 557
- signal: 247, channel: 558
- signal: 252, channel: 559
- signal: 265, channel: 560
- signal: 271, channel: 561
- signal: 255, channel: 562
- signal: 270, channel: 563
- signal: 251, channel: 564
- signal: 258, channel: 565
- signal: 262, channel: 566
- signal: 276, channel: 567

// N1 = -0.016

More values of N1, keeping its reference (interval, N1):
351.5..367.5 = -0.033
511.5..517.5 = -0.054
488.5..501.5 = -0.067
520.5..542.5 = -0.169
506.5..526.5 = -0.053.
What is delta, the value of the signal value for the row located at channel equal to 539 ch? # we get 134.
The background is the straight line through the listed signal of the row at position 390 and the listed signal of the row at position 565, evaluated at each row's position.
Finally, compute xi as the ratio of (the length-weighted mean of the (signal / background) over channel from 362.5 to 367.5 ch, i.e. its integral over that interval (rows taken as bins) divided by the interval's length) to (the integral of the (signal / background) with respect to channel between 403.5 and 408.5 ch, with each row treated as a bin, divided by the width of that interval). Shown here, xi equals 1.004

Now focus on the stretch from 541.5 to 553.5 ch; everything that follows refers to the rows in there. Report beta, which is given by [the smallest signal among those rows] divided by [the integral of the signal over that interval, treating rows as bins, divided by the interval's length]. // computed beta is 0.84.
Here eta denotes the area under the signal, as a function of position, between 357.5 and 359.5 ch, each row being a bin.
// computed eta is 492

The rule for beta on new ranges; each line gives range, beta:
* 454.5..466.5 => 0.95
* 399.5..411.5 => 0.92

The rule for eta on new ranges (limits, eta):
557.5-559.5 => 499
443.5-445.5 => 483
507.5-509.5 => 485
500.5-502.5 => 475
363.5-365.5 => 511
